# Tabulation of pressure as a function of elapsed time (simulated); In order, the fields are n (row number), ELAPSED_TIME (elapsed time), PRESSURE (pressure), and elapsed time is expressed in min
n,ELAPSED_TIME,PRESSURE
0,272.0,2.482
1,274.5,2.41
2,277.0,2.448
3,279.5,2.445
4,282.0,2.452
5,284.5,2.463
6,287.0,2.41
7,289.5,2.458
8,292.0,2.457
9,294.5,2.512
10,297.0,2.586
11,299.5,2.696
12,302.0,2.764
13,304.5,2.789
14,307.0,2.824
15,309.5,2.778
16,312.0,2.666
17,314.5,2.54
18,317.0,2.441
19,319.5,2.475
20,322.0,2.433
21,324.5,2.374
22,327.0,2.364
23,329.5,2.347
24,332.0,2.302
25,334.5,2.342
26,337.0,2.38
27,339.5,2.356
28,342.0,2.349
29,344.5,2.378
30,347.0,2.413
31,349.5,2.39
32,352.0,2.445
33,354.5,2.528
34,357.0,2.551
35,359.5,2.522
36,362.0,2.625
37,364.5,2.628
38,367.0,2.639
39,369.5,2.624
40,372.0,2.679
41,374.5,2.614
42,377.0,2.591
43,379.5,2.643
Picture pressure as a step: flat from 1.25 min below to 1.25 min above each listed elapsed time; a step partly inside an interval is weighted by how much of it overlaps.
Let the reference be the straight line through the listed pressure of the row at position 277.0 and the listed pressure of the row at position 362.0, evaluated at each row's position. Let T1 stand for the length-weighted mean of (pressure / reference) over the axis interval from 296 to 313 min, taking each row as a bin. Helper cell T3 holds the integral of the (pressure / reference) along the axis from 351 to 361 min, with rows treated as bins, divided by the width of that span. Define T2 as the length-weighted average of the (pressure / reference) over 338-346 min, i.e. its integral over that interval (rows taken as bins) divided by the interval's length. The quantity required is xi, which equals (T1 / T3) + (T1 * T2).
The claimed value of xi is 2.13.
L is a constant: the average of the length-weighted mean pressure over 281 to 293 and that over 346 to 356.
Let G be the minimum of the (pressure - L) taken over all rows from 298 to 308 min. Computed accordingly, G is 0.25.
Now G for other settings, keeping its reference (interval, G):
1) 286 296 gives -0.04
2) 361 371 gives 0.18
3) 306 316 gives 0.09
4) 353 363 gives 0.07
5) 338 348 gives -0.10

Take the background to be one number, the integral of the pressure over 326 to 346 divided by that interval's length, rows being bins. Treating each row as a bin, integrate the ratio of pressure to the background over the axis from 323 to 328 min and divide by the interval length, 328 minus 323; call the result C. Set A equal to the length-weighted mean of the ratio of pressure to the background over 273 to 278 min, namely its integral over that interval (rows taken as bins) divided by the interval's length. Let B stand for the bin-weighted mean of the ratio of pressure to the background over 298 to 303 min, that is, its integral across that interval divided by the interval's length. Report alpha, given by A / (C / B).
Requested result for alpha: 1.18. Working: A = 1.03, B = 1.16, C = 1.01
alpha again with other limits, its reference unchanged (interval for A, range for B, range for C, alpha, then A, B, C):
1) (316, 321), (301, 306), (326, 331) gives 1.23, 1.04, 1.18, 1.00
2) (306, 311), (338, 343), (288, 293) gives 1.14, 1.19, 1.00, 1.04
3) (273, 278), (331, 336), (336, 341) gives 1.02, 1.03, 0.99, 1.01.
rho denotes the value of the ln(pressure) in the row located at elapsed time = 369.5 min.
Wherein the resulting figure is 0.96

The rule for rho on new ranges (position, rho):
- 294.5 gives 0.92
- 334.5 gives 0.85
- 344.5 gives 0.87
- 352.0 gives 0.89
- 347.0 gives 0.88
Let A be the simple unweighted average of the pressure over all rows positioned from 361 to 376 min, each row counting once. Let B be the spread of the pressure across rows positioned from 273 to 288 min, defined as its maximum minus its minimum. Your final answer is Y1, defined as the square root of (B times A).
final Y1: 0.4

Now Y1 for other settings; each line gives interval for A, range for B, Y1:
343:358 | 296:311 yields 0.8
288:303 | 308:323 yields 0.9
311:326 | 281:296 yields 0.5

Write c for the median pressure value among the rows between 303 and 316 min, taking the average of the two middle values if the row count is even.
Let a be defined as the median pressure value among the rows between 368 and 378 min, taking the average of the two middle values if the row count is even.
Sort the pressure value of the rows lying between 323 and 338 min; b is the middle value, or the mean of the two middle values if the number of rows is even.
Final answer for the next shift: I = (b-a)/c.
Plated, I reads -0.09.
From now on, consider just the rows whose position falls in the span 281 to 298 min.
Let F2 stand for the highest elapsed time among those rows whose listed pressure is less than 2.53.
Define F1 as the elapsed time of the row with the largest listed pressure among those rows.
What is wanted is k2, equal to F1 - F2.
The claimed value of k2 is 2.5 min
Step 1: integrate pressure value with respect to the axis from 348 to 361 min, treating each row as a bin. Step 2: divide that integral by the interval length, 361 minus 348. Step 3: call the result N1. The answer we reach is 2.49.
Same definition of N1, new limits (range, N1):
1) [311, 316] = 2.59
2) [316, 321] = 2.46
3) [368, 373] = 2.65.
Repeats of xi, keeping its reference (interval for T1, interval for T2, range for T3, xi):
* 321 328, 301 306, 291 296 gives 1.98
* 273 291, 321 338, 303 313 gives 1.82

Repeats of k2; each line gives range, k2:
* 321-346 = -22.5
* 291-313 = 12.5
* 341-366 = 5.0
